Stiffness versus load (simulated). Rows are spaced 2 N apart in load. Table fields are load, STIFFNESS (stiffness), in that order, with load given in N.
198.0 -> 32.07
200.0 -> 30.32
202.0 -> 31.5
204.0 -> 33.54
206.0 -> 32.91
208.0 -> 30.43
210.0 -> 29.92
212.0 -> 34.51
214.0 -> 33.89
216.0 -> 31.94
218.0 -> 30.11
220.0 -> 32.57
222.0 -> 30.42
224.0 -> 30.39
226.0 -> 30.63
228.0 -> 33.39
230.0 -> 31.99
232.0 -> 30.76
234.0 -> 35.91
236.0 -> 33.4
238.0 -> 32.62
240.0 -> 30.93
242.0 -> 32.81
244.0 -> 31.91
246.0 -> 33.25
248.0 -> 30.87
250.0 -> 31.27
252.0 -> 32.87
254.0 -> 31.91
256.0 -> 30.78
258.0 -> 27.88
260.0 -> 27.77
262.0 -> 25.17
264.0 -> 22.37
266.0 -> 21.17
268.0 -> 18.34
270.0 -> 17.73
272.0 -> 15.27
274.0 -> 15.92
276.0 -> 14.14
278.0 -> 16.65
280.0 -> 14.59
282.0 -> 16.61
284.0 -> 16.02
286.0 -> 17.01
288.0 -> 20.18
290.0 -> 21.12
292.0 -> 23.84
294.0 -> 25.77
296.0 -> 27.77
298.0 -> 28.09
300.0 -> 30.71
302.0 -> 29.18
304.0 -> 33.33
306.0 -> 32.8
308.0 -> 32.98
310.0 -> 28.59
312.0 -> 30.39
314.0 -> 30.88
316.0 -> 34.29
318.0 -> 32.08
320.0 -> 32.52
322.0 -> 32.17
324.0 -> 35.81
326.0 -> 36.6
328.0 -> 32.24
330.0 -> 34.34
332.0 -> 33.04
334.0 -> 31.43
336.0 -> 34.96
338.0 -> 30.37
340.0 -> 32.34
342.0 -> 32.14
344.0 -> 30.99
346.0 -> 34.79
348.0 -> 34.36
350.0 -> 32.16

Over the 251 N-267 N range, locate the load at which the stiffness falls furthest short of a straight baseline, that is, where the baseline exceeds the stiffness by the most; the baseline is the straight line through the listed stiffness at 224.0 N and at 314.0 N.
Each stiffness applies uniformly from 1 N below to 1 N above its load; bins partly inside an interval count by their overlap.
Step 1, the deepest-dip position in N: 266.0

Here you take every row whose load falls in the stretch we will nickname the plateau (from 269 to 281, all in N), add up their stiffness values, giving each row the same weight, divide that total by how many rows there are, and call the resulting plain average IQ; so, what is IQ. 15.7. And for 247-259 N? 30.9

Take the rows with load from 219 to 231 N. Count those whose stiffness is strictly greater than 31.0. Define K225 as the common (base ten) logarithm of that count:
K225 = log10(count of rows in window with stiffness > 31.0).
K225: 0.48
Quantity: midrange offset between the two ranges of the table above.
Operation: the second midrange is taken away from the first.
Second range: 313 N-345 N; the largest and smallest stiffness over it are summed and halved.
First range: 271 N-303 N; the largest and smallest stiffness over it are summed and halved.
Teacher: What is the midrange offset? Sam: -11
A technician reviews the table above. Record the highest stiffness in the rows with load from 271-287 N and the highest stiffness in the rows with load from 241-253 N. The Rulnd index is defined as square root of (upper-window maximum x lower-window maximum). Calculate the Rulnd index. 24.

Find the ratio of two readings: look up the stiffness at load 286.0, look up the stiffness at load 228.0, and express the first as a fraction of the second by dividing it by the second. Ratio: 0.51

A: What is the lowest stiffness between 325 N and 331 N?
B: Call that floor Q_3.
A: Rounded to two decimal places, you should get 32.24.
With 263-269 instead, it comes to 18.34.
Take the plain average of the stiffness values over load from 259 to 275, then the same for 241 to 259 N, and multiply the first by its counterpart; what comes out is 645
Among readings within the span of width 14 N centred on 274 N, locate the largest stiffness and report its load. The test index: 268.0 N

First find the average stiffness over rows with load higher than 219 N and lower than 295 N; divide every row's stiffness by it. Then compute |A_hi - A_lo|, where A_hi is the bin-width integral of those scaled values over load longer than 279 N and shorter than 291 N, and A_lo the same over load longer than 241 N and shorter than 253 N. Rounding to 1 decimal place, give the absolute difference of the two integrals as 6.7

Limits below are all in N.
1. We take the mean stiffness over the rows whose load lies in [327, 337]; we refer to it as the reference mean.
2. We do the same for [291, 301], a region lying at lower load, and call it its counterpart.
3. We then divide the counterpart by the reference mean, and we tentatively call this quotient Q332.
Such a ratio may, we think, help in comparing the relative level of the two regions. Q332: 0.82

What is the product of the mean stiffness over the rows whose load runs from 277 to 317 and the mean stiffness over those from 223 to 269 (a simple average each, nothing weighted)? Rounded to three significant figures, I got 764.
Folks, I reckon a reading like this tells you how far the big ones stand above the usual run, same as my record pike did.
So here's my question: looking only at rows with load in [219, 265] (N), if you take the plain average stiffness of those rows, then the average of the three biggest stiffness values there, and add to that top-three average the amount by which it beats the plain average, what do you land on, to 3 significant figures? 37.5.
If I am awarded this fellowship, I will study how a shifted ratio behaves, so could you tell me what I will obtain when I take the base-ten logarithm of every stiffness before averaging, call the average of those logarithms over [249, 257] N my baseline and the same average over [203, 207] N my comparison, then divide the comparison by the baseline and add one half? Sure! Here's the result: 1.51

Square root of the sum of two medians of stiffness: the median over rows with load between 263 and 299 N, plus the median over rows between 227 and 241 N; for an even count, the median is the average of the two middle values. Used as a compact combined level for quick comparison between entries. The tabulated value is 7.1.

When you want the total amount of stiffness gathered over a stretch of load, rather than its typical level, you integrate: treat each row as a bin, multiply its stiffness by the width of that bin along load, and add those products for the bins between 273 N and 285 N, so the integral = 188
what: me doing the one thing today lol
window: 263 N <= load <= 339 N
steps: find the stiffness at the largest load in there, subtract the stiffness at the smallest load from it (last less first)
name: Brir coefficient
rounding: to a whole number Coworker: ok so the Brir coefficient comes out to 8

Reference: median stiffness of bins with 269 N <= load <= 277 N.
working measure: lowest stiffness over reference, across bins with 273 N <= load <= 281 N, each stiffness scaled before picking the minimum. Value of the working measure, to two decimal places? 0.91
